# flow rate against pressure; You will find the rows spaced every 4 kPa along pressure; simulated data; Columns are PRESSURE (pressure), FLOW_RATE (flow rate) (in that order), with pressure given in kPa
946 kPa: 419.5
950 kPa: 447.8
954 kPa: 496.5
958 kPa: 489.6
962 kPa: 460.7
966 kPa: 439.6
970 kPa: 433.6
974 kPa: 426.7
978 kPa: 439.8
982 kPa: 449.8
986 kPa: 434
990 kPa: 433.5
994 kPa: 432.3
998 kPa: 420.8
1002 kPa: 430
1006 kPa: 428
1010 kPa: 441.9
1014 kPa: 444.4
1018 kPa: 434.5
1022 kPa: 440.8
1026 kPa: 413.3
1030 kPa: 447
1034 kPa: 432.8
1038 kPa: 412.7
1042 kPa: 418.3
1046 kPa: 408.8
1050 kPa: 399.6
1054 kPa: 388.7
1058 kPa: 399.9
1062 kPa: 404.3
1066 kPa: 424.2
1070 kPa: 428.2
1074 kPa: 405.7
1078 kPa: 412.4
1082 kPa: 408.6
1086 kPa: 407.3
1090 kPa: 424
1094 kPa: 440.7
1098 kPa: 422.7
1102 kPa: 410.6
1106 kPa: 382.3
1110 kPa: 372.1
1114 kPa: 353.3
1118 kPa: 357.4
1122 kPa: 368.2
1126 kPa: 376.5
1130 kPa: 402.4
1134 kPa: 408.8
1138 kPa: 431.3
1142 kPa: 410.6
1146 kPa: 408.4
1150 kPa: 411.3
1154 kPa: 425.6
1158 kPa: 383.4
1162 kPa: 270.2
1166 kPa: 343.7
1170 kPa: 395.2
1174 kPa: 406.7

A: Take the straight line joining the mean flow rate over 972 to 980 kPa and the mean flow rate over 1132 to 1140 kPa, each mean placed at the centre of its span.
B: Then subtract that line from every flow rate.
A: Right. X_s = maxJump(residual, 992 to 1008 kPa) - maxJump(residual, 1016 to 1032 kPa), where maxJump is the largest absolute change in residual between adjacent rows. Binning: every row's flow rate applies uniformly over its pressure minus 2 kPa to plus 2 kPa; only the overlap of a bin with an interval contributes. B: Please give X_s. -23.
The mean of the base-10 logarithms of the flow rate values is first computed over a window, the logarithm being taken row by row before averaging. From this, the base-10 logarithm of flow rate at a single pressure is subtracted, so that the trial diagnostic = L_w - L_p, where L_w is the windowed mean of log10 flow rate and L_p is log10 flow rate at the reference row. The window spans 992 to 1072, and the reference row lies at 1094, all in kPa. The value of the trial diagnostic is -0.02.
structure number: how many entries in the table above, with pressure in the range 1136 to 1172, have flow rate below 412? 7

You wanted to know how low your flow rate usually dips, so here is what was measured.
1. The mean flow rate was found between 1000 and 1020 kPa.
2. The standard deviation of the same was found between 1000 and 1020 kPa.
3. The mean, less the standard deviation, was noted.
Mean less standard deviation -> 429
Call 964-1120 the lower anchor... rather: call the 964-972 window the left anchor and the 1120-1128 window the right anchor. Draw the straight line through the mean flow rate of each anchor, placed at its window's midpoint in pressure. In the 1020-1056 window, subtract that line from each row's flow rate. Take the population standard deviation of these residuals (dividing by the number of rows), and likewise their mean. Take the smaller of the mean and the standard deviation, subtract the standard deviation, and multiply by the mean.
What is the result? -46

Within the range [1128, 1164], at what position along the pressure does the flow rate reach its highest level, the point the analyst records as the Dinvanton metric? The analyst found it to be 1138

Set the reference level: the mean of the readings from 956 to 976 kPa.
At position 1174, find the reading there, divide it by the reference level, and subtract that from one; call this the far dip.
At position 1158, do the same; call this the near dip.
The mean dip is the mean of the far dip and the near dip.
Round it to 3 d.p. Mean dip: 0.122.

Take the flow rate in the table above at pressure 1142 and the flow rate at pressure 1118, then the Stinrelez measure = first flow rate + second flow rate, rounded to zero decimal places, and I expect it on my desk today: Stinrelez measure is 768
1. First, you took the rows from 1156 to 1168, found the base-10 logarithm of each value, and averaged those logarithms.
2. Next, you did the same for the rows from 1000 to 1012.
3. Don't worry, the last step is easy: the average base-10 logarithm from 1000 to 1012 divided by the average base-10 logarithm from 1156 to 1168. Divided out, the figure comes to 1.048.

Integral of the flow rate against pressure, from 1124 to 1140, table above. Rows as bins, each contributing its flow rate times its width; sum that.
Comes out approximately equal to 6476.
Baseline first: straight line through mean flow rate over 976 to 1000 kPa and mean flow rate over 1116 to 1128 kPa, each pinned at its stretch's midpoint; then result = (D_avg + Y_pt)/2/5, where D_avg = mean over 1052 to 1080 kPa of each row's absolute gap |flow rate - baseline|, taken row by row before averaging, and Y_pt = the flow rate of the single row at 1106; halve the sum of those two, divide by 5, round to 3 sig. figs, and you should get 39.9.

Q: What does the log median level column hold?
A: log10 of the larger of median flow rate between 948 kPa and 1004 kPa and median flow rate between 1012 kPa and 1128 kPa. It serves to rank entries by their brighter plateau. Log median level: 2.640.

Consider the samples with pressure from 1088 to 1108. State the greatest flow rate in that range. 440.7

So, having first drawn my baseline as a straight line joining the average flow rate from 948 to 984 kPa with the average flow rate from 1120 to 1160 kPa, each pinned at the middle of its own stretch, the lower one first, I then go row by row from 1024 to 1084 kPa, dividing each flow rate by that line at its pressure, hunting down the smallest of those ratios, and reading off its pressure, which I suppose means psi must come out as 1054 kPa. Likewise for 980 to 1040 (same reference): 998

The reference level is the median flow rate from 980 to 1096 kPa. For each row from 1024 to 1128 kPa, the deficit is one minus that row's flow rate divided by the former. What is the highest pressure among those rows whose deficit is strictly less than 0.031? 1098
